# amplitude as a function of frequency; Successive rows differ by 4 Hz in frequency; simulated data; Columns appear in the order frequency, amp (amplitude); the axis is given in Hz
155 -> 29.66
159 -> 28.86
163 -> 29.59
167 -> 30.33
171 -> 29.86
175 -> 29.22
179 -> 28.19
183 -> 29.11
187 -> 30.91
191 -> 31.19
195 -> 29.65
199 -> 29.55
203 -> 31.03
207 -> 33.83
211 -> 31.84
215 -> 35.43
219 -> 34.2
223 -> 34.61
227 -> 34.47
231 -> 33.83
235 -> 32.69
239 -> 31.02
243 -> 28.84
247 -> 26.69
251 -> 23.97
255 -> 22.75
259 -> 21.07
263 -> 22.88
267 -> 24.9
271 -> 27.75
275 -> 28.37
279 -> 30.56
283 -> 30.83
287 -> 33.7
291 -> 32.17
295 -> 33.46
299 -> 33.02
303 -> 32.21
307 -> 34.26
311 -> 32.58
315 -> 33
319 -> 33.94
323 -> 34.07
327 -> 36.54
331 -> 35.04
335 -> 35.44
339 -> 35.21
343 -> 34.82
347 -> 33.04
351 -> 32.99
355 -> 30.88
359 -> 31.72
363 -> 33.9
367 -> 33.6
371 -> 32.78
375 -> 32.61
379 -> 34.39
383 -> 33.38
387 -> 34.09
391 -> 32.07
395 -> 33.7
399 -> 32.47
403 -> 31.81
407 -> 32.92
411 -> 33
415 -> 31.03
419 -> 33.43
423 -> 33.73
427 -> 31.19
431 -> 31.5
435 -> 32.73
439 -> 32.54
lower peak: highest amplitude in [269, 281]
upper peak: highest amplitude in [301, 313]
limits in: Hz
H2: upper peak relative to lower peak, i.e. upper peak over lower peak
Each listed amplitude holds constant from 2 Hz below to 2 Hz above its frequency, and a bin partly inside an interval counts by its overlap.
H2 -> 1.12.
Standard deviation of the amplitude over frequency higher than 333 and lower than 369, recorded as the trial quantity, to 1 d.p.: 1.5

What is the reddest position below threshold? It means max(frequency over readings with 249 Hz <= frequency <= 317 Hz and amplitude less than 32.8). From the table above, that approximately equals 311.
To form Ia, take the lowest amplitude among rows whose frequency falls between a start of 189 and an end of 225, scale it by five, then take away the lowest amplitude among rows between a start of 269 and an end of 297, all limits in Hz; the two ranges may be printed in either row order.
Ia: 120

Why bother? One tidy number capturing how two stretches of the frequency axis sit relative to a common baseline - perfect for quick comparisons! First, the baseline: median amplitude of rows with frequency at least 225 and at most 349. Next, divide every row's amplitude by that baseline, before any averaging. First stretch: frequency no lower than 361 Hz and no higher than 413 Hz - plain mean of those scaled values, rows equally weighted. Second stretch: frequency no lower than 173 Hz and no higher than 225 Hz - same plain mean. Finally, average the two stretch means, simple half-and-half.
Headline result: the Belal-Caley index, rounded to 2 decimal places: 0.99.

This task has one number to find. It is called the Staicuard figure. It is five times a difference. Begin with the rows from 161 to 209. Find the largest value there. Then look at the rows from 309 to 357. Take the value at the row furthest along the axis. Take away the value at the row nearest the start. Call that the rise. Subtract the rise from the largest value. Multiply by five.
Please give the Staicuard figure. 178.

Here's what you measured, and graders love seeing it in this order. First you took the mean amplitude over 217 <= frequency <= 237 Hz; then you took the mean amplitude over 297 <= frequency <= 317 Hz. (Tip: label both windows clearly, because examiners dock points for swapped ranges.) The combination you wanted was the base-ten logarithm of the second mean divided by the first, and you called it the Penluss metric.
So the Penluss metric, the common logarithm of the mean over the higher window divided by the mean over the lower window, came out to -0.01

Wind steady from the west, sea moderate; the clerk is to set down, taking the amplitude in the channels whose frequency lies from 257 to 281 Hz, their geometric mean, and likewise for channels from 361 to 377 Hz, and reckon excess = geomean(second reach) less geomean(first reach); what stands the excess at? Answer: 8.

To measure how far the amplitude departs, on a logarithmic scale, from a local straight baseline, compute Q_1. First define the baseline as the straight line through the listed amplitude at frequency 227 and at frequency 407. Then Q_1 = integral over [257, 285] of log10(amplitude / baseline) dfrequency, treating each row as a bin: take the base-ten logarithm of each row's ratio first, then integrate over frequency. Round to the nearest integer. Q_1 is -3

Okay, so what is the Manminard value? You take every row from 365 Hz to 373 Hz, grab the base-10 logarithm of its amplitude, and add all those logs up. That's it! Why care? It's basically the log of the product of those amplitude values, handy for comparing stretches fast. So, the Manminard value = 3.0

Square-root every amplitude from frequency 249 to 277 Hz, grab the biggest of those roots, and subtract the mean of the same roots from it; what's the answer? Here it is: 0.38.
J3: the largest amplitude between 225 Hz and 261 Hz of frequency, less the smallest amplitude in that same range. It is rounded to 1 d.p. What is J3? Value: 13.4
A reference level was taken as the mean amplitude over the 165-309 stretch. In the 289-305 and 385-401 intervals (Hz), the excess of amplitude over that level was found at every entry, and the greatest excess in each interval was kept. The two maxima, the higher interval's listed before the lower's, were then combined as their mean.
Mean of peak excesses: 3.5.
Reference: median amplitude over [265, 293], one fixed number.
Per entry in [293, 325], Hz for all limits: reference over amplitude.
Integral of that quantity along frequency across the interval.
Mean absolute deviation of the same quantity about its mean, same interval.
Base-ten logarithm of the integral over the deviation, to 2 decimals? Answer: 3.24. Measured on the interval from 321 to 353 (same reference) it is 3.06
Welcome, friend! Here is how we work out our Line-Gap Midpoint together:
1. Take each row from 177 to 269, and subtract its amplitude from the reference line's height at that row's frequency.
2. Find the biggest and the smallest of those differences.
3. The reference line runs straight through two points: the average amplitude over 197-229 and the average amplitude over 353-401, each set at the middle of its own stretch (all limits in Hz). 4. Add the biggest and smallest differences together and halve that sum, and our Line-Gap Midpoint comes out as 4.8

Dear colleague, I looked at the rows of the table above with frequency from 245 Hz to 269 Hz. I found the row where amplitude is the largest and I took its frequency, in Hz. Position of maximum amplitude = 247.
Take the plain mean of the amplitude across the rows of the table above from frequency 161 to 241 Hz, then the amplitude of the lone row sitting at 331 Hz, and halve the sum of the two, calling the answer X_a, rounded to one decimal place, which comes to 33.3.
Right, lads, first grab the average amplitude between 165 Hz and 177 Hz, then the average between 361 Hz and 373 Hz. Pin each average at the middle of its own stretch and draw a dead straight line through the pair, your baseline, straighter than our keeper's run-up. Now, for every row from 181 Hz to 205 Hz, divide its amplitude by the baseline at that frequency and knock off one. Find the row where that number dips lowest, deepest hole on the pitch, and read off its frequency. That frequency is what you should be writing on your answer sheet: 183 Hz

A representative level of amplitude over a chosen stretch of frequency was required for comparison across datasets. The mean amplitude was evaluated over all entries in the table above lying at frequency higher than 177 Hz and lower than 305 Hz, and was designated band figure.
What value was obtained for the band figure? 30.1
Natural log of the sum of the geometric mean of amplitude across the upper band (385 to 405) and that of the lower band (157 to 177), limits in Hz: 4.13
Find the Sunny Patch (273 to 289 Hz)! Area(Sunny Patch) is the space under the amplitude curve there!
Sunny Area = 494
